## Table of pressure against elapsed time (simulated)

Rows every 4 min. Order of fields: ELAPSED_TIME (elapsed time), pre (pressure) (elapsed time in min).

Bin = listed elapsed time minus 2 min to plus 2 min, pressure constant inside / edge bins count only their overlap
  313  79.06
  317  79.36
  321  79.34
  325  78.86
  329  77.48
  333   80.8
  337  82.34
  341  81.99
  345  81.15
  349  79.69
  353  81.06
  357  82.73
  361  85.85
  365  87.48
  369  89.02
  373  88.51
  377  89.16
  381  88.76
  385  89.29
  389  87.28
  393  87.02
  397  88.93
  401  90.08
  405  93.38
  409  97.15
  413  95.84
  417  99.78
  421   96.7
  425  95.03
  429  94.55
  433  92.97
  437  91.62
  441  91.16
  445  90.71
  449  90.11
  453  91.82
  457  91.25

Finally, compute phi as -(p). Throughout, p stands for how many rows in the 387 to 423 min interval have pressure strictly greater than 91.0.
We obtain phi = -5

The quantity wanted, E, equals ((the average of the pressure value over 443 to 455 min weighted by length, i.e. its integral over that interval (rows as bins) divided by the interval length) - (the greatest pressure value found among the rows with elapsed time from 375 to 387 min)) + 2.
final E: 4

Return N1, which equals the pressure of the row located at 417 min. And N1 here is 99.78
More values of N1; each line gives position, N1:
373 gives 88.51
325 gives 78.86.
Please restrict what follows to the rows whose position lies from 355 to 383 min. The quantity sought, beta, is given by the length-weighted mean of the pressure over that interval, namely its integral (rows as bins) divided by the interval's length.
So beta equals 87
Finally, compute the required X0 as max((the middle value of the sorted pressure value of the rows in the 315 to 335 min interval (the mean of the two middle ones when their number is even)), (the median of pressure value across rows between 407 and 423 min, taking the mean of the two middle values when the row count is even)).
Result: 97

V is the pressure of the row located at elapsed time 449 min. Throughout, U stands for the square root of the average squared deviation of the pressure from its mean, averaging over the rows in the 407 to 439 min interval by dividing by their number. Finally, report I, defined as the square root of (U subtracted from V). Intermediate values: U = 2.4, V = 90.11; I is 9.37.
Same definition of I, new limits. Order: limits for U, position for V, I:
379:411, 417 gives 9.83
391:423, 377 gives 9.22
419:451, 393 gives 9.21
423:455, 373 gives 9.32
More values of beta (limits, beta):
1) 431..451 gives 91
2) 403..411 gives 95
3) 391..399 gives 88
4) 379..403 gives 89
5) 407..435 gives 96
